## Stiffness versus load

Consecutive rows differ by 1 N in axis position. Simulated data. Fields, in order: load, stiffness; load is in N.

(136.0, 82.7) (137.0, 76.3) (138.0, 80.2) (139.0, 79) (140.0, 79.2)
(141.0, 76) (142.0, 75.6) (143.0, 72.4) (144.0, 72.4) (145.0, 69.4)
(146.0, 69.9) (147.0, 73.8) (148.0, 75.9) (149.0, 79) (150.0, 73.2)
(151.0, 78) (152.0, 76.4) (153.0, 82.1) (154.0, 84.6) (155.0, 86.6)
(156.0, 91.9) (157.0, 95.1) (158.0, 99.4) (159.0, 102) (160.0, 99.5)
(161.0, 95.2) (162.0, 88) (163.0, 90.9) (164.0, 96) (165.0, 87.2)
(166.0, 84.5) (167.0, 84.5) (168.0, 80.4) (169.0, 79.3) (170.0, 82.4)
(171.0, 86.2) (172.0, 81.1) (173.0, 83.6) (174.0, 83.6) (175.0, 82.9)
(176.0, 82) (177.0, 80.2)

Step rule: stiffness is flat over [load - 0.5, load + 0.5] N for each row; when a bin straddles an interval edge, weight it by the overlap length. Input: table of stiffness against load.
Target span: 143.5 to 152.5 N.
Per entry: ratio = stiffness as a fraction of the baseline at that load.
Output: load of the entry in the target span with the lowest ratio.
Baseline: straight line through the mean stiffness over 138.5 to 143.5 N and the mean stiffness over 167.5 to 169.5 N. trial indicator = 145.0 N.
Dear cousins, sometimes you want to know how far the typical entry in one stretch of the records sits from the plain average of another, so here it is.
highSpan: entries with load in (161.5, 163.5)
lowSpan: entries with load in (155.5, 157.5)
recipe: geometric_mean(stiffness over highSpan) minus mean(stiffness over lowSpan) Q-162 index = -4.1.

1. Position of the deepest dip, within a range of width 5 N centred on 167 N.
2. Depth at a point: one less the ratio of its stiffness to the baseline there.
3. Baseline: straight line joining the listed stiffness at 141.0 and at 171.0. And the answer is 169.0 N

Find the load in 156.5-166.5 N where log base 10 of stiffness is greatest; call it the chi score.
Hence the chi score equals 159.0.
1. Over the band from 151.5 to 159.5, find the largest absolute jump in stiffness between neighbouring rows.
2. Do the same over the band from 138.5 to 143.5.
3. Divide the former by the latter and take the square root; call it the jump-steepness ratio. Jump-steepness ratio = 1.3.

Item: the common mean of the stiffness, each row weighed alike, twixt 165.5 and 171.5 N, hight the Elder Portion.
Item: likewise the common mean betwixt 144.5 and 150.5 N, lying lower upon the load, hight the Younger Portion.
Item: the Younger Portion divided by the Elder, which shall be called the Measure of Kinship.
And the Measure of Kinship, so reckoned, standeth 0.89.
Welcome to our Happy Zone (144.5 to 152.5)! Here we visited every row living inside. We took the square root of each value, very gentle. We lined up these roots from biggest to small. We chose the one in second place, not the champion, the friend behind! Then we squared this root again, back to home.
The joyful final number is 78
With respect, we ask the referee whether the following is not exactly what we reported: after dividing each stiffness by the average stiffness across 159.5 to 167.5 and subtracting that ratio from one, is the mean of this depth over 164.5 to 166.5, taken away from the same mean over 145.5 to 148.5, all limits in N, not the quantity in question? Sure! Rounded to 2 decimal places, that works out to 0.14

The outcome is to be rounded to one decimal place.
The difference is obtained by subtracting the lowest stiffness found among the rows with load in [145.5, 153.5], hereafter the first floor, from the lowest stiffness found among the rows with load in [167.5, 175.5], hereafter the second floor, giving 9.4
